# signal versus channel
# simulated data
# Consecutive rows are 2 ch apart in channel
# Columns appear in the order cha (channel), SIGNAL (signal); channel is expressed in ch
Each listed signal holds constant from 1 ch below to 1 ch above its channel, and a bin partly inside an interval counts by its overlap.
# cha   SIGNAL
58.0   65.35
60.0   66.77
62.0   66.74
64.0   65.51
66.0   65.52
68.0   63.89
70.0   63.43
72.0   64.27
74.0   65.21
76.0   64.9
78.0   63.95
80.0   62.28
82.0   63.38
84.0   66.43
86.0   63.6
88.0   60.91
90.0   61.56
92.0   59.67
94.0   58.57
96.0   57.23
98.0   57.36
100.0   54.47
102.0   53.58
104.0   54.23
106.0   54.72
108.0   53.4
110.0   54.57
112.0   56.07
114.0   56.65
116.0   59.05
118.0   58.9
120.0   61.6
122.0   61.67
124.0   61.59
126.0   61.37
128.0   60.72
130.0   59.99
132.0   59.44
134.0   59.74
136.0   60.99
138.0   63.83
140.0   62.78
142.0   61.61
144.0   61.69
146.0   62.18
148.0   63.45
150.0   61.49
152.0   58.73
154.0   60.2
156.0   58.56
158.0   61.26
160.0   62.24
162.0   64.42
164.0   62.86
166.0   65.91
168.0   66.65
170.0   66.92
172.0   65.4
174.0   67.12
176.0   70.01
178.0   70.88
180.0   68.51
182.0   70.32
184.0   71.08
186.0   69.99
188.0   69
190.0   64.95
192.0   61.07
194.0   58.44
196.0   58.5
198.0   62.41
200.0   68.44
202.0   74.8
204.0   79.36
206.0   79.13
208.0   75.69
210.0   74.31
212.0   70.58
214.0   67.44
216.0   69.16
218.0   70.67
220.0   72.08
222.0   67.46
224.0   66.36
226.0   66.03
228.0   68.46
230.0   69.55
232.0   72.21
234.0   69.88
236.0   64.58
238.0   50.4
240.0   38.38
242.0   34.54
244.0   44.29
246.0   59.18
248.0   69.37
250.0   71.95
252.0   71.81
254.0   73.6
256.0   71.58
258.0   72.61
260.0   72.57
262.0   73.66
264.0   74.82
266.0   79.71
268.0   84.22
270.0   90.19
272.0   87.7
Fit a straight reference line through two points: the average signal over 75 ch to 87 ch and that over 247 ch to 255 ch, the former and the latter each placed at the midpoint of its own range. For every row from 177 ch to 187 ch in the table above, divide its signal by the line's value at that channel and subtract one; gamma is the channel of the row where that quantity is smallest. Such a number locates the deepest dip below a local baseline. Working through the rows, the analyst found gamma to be 180.0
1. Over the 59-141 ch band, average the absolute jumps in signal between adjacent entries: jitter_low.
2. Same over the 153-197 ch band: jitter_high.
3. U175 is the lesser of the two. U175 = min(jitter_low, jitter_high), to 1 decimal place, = 1.1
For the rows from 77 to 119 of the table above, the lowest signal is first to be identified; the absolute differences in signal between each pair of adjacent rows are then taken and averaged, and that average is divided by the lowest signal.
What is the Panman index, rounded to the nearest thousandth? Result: 0.027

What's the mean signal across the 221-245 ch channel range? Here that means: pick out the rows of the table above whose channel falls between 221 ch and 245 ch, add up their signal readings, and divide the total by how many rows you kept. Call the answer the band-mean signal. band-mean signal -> 59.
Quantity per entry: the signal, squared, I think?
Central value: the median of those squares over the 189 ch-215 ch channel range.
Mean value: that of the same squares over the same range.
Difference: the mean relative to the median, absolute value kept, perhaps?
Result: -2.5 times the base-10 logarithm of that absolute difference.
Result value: -5.1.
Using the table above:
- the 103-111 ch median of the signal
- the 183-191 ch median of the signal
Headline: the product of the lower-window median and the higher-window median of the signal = 3781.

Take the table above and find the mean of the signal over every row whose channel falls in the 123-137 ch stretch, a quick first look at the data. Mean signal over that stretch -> 61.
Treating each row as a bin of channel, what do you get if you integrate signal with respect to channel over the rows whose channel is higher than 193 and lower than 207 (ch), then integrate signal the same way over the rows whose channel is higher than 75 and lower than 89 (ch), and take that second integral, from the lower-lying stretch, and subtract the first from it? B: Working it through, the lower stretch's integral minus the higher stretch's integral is -71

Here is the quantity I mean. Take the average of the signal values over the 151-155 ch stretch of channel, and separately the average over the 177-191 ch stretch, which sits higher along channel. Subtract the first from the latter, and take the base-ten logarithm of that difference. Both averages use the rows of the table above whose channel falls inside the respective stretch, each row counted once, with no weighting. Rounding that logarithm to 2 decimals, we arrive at 0.99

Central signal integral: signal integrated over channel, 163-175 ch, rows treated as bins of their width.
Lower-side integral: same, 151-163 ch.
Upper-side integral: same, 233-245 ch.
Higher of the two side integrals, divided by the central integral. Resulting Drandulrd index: 0.93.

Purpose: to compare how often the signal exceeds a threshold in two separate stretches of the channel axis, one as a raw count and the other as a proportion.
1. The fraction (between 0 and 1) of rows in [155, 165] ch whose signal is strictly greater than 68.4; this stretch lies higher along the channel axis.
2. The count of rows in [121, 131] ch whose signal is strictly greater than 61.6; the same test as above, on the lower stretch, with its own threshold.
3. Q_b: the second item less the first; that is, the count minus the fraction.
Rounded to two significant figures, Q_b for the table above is 1.0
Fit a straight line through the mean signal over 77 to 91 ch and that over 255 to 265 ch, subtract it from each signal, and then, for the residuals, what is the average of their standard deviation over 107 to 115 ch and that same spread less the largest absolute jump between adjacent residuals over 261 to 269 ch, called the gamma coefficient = -1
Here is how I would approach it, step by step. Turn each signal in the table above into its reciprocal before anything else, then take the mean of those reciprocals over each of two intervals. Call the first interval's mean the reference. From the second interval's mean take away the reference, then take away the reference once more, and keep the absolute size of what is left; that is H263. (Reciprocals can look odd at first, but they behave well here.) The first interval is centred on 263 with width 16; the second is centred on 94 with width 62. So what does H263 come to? 0.0093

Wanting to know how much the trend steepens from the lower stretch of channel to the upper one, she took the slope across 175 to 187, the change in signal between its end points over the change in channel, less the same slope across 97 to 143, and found -0.10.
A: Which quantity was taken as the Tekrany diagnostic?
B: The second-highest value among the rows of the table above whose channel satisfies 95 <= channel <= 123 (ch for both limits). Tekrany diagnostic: 61.6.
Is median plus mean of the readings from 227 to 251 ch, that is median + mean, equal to 126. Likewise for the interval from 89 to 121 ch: 114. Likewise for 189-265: 136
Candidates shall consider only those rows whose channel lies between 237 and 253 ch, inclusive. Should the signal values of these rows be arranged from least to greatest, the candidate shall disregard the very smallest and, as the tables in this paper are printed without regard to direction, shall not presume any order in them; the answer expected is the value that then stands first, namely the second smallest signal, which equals 38.38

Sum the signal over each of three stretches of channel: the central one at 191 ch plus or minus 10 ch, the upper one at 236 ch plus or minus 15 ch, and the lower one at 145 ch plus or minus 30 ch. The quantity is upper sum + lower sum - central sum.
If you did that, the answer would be 2121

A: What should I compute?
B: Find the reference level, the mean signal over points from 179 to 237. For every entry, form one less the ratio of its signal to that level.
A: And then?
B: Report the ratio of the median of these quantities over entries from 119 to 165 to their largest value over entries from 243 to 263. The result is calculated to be 0.30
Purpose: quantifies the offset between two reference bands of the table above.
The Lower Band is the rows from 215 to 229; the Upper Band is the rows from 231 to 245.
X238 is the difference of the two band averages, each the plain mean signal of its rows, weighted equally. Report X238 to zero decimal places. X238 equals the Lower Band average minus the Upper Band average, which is 15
